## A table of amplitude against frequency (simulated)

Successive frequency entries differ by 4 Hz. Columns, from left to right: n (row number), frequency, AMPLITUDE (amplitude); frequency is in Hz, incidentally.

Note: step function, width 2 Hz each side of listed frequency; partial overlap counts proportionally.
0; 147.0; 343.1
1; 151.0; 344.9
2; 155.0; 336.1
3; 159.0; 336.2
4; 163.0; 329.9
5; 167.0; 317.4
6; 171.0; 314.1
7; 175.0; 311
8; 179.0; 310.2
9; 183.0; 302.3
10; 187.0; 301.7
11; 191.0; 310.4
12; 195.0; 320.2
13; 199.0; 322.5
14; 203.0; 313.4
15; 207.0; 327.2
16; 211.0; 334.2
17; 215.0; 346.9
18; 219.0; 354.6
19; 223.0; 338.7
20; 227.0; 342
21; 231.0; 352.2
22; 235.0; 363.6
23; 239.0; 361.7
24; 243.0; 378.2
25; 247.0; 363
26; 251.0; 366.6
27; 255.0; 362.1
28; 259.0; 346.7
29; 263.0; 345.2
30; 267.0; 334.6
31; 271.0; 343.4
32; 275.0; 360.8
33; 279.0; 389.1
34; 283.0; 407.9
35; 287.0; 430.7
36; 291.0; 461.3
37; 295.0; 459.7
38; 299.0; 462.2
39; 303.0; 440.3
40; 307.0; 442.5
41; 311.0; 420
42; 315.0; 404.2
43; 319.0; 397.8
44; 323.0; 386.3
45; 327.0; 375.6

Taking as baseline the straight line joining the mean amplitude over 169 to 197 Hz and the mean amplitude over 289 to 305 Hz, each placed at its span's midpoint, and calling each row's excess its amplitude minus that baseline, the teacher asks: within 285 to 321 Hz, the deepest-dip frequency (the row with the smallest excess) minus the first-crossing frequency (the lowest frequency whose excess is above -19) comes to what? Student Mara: 32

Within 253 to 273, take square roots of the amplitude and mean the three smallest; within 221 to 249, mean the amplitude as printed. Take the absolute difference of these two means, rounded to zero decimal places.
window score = 339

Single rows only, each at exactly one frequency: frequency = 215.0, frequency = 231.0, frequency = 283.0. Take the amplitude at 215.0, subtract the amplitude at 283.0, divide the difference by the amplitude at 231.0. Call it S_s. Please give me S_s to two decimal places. -0.17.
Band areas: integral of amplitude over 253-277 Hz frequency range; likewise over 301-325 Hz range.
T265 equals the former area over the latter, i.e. 0.84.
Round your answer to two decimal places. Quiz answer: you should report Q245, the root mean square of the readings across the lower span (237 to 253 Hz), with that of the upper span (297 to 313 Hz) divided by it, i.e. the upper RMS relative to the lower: 1.20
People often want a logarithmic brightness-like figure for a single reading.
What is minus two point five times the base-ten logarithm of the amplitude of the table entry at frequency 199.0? -6.27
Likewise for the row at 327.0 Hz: -6.44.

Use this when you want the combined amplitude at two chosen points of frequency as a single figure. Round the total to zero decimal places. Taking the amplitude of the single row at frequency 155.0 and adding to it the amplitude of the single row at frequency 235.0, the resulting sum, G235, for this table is 700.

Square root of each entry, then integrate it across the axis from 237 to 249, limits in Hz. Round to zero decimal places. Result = 230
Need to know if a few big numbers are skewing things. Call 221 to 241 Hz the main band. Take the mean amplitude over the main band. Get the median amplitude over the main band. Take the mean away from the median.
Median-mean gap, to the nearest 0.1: 0.6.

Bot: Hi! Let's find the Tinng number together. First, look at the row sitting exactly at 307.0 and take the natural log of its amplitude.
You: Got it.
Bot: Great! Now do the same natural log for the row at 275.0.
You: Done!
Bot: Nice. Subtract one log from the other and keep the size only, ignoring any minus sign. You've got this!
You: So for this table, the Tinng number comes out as 0.20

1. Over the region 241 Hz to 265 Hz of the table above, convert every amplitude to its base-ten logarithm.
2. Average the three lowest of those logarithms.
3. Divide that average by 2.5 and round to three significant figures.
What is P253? 1.02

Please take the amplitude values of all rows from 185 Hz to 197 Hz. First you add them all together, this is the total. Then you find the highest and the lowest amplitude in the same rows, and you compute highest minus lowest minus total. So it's -914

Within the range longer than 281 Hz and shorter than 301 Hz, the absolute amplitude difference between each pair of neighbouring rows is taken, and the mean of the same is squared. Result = 207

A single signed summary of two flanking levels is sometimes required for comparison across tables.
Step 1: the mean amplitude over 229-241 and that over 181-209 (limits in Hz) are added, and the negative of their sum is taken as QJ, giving -673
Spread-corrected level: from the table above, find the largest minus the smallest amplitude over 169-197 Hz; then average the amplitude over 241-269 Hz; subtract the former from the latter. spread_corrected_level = 338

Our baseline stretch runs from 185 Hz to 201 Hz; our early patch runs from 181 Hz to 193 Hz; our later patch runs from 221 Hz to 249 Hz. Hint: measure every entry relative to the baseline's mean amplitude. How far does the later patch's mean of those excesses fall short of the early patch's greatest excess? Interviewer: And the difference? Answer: -47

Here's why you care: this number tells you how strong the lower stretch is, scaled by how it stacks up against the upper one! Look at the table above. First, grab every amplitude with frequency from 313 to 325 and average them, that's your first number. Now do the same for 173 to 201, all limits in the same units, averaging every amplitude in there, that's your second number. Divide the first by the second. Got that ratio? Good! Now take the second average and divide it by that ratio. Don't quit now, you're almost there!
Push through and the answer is 244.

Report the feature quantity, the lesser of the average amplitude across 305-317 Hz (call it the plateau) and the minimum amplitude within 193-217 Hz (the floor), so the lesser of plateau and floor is 313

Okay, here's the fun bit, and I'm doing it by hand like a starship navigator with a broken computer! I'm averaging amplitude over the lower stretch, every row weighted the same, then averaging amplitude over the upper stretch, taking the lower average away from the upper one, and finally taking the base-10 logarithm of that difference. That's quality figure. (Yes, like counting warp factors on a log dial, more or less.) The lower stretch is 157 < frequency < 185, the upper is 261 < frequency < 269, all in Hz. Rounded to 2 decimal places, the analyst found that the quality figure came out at 1.35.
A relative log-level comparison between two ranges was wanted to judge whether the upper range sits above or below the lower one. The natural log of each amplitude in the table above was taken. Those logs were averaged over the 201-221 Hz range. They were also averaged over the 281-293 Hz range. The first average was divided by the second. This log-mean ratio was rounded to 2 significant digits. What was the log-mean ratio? 0.96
